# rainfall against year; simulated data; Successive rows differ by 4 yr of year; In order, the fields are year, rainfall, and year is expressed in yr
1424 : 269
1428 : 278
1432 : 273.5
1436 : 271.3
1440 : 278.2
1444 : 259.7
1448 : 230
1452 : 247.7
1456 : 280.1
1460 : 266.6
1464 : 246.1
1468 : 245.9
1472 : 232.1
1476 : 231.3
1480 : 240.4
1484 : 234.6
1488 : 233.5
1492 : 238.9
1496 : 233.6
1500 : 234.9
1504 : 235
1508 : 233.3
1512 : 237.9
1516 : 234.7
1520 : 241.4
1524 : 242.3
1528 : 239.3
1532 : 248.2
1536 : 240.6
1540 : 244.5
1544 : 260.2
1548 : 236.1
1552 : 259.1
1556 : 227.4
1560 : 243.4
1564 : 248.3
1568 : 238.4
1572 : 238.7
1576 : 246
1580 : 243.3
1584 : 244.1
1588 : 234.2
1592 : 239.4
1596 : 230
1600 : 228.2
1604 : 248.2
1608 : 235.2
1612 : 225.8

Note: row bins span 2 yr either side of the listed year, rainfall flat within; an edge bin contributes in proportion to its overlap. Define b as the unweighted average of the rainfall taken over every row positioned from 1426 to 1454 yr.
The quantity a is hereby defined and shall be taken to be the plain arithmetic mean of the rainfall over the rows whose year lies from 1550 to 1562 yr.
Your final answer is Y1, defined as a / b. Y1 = 0.93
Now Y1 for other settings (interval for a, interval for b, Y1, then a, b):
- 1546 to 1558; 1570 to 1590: 1.00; 241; 241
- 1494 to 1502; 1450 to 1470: 0.91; 234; 257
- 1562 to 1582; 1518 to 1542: 1.00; 243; 243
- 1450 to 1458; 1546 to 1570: 1.09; 264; 242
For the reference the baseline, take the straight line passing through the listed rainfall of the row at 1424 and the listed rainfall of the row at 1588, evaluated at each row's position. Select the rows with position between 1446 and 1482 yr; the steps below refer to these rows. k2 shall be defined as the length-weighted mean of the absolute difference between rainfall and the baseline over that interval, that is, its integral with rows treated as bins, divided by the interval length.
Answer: 19.0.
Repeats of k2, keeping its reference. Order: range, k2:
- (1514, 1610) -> 7.1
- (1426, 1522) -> 15.7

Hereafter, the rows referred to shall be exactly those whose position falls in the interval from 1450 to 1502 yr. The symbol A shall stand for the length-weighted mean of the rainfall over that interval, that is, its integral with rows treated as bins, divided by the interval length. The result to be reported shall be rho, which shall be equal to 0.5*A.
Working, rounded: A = 244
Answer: 122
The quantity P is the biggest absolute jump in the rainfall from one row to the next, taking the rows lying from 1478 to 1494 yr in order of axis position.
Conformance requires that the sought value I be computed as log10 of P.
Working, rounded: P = 5.8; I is 0.76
